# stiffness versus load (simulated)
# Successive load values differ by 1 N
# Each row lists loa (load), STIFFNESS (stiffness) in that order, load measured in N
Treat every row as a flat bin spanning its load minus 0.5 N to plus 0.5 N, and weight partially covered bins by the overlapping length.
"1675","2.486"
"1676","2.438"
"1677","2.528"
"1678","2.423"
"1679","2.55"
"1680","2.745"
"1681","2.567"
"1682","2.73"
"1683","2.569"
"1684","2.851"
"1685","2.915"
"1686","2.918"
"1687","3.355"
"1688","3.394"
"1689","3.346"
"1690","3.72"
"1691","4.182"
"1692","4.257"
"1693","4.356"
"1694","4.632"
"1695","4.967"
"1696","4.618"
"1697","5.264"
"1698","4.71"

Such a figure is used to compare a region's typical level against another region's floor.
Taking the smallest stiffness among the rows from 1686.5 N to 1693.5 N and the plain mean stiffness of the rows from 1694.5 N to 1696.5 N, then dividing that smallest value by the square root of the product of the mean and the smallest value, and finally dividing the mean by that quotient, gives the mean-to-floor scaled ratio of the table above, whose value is 5.7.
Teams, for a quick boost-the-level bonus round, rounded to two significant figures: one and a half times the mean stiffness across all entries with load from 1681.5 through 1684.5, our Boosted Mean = 4.1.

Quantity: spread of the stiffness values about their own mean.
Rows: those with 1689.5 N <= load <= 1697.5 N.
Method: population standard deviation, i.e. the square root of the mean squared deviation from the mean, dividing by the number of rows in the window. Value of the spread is 0.45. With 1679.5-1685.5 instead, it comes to 0.13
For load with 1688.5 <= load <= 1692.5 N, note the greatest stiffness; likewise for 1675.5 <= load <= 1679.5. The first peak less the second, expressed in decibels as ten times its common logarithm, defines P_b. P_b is 2.3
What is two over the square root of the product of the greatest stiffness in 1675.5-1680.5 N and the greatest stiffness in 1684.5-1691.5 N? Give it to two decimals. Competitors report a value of 0.59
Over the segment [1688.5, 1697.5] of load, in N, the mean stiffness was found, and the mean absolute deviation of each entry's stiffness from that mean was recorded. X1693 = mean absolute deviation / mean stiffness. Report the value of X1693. 0.10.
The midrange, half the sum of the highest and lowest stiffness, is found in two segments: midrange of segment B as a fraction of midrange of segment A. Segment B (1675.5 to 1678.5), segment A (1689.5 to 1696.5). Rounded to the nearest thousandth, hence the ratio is 0.570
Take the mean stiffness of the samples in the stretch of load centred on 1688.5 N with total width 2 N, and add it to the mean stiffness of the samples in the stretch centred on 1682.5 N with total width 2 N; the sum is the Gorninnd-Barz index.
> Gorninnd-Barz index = 6.0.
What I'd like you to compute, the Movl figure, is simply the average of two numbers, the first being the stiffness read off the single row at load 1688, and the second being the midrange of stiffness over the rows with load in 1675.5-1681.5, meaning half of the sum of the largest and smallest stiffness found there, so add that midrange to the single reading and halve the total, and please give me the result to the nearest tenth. 3.0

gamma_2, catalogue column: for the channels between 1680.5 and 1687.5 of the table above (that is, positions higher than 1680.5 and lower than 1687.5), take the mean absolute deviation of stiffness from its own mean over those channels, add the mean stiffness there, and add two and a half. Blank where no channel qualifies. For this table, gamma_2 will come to 5.5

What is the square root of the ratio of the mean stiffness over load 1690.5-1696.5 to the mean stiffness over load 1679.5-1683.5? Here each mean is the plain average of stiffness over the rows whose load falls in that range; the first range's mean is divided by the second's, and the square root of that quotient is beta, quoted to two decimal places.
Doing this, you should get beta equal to 1.30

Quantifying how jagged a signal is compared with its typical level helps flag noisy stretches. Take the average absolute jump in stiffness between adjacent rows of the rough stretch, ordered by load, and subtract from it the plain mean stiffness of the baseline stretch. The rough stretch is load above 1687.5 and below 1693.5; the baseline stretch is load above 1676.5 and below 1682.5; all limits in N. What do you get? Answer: -2.38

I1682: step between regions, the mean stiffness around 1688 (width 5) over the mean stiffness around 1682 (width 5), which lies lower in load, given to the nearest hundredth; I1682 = 1.24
